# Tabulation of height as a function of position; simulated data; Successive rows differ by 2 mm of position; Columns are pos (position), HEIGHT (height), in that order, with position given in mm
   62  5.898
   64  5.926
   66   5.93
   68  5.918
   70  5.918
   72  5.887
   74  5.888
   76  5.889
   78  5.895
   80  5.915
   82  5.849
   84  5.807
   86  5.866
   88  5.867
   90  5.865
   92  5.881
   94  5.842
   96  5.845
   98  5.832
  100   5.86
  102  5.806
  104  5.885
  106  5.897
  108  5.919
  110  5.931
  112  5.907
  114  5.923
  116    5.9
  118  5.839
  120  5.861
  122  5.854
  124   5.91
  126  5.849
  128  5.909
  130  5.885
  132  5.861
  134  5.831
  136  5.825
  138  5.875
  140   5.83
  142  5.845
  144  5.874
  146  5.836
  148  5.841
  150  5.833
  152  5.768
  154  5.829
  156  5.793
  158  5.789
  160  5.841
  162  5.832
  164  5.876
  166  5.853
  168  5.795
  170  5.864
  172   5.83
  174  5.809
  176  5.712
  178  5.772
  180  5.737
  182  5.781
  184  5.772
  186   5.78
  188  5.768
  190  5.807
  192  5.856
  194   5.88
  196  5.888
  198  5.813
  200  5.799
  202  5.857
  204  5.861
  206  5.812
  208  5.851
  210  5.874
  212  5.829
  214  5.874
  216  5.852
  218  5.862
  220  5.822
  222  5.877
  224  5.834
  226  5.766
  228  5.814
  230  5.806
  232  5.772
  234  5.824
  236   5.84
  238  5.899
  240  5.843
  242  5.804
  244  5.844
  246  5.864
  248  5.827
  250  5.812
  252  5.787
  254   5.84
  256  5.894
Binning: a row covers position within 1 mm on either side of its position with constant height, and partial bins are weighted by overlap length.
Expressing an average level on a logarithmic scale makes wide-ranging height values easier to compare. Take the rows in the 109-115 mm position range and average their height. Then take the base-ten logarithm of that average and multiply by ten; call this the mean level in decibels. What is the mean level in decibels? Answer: 7.72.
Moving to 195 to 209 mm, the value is 7.66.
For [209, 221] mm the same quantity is 7.67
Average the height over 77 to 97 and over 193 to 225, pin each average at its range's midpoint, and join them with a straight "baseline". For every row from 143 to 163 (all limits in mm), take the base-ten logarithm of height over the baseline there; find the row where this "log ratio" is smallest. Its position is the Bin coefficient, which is 152 mm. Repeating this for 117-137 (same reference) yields 136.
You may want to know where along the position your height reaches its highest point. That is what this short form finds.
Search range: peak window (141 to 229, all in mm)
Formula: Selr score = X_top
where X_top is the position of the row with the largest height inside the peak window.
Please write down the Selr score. 196 mm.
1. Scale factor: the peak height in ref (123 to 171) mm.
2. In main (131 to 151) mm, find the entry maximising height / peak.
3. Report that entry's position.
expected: 138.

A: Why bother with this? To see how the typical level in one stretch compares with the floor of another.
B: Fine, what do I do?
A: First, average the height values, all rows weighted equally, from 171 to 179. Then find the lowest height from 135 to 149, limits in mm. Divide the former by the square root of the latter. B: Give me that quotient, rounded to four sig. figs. 2.395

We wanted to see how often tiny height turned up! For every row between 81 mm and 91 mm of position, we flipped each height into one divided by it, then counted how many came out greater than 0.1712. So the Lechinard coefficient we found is 1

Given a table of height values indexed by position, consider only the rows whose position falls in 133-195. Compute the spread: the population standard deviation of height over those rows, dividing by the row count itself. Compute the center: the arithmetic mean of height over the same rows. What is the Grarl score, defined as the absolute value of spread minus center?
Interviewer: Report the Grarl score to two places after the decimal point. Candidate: 5.78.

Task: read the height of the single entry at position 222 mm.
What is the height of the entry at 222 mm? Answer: 5.877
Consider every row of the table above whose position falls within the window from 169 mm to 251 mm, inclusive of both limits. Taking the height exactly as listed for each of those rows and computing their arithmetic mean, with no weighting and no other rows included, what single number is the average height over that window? 5.82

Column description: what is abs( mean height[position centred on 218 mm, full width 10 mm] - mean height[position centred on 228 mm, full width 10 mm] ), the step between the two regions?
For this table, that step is 0.06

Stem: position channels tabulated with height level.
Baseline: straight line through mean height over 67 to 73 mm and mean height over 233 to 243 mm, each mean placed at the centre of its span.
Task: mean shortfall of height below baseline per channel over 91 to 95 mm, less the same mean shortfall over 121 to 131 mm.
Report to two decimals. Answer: 0.03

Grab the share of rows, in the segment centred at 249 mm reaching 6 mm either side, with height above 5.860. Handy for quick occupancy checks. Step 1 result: 0.17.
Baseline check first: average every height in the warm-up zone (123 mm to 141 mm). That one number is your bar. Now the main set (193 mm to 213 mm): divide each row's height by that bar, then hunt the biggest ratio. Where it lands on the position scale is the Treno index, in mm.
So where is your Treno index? 196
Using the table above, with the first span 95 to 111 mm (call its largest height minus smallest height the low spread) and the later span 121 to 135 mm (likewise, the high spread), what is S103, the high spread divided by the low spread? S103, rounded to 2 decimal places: 0.63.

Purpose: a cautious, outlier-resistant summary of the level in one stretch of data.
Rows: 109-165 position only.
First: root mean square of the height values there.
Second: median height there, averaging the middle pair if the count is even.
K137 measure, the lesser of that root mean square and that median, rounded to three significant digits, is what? 5.85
